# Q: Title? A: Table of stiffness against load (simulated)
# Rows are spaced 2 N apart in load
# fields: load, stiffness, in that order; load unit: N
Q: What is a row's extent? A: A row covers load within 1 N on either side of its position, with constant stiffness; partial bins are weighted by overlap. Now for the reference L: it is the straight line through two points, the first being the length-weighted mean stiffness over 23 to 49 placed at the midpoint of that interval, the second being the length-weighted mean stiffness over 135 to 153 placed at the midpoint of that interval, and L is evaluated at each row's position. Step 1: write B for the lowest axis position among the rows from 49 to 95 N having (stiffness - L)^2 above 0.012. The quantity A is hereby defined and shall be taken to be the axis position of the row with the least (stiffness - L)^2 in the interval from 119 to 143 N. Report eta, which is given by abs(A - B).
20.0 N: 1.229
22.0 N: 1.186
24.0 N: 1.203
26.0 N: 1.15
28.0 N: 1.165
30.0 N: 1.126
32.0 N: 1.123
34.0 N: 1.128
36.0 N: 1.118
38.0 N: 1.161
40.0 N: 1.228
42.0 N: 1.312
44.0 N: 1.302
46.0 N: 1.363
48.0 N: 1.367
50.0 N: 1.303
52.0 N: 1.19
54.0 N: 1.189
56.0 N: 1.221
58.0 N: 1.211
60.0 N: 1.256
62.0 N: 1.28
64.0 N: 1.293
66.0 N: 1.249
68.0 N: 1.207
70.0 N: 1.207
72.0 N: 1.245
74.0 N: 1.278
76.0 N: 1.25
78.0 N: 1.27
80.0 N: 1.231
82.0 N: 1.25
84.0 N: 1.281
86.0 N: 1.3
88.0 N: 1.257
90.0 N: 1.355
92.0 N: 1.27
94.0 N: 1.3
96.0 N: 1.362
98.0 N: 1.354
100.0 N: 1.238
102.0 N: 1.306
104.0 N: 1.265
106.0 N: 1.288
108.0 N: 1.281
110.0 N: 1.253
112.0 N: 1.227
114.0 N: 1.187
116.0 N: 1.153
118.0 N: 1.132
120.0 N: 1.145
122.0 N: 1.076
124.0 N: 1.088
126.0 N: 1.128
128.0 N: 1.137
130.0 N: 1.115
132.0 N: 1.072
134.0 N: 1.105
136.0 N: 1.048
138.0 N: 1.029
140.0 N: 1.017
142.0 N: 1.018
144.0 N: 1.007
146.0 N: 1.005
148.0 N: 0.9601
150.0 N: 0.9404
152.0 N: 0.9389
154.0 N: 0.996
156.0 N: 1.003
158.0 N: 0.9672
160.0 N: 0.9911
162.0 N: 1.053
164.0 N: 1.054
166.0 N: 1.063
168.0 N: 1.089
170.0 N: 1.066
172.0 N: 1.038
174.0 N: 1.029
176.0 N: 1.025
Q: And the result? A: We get 90 N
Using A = 140.0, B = 50.0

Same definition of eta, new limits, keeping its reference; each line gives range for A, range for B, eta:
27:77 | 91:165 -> 40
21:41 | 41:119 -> 2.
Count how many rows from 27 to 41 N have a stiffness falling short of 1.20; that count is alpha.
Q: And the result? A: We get 6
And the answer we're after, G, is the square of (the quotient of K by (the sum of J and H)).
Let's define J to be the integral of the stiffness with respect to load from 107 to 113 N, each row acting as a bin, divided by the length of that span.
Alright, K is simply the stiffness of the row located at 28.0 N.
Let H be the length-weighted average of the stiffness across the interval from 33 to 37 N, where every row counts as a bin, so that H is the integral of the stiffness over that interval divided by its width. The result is 0.24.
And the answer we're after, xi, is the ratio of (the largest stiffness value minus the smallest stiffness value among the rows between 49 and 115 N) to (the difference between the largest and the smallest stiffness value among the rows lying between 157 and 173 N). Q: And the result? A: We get 1.44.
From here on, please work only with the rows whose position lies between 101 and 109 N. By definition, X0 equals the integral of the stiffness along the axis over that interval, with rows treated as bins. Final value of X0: 10.3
